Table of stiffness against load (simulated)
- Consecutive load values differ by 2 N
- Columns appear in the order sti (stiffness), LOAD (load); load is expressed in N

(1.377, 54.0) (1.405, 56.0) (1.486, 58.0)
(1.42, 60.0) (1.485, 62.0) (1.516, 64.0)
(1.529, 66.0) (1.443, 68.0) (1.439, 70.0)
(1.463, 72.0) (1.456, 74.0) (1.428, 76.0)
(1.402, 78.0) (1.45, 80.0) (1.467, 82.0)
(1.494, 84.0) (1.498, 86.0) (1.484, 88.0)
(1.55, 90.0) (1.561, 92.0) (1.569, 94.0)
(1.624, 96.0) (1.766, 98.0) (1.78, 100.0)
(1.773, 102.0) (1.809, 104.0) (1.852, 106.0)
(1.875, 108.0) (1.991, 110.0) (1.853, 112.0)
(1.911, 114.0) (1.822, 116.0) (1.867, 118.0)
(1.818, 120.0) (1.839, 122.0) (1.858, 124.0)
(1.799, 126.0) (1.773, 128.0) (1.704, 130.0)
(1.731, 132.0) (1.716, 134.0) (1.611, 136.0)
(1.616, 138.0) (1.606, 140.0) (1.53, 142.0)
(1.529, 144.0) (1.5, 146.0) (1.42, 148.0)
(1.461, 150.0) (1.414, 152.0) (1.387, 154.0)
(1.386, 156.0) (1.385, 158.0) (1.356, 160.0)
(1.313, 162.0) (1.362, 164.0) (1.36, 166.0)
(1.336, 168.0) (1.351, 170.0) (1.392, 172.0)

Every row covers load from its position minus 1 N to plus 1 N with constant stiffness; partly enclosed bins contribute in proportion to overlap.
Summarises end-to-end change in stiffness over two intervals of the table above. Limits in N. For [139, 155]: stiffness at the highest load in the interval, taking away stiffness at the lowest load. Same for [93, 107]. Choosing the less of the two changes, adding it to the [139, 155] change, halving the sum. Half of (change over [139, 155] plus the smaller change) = -0.22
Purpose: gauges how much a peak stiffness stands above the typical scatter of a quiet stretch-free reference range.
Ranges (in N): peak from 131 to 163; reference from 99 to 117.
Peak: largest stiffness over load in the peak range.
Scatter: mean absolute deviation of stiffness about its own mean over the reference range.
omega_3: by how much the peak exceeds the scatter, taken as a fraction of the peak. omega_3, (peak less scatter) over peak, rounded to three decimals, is 0.971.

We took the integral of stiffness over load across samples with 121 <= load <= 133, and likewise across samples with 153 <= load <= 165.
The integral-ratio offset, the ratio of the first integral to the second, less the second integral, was -15.1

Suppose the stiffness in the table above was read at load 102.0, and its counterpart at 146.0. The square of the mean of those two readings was 2.68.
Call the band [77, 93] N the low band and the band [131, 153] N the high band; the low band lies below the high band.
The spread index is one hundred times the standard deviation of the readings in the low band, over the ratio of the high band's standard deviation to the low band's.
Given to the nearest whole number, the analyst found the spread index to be 2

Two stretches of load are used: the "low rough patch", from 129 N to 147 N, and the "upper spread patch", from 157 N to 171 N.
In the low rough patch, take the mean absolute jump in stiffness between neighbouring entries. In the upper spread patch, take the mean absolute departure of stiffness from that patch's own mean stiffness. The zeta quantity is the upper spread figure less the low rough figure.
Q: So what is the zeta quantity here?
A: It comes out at -0.018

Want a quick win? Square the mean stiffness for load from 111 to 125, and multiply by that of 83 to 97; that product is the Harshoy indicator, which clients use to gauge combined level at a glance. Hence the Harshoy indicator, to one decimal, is 5.3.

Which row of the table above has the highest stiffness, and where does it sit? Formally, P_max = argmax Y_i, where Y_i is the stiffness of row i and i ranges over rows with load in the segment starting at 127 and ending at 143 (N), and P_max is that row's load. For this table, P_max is 128.0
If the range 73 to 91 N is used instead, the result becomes 90.0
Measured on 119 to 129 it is 124.0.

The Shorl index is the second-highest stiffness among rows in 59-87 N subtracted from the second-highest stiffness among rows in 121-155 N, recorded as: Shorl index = 0.3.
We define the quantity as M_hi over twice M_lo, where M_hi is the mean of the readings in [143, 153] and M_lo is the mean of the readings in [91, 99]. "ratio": 0.45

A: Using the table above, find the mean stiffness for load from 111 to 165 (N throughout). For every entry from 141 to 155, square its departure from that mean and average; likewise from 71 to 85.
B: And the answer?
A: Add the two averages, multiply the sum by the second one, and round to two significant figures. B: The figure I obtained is 0.0014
